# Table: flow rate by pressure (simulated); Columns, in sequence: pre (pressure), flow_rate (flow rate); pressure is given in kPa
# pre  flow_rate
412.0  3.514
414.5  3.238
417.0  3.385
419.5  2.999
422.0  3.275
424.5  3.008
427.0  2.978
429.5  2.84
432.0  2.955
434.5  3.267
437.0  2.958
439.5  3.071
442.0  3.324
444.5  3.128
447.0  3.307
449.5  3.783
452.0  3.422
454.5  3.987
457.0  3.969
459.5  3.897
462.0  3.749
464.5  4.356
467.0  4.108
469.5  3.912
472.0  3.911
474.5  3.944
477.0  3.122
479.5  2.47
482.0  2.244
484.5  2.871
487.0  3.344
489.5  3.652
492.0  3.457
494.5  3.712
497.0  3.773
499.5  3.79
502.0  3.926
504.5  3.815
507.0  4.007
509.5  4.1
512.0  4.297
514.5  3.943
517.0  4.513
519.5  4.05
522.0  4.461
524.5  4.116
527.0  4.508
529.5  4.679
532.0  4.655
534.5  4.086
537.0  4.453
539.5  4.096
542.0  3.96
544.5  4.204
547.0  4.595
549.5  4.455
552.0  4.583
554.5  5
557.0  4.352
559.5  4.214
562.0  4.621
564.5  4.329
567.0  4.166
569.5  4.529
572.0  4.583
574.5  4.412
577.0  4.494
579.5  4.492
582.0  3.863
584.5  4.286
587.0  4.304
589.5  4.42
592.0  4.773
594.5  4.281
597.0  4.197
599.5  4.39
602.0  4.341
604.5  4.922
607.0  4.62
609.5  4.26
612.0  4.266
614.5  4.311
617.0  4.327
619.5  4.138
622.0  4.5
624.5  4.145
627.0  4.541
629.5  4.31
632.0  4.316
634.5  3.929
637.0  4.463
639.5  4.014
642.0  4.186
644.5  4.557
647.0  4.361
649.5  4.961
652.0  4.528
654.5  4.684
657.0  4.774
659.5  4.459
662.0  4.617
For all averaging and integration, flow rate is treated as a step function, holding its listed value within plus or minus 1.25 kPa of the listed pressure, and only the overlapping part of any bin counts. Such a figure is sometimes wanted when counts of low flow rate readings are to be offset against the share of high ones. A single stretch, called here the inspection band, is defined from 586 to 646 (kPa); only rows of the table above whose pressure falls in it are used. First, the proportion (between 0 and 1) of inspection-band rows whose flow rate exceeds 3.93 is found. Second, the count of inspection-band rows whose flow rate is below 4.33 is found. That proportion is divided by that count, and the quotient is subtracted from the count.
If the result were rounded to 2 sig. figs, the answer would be 14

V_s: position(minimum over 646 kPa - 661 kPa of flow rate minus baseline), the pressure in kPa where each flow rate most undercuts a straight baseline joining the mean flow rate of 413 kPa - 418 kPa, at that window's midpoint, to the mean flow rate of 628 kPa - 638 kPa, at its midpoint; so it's 647.0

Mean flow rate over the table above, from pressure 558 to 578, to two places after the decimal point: 4.42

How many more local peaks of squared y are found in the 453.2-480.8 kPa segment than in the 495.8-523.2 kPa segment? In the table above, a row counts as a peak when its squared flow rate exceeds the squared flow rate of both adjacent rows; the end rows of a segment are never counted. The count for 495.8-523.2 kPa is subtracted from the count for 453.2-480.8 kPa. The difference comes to -1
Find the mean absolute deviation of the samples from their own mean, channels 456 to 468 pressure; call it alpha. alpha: 0.17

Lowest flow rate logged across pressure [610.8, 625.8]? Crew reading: 4.138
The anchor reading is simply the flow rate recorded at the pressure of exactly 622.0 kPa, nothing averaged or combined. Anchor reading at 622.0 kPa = 4.5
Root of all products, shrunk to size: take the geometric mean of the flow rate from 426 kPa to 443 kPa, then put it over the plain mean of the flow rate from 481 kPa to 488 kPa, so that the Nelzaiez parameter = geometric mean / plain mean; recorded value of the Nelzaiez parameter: 1.08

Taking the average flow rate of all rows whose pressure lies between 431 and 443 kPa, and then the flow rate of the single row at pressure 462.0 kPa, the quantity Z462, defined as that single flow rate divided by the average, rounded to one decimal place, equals 1.2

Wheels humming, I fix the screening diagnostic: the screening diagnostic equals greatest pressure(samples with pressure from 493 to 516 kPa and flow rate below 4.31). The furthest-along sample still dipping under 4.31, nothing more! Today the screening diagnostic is 514.5 kPa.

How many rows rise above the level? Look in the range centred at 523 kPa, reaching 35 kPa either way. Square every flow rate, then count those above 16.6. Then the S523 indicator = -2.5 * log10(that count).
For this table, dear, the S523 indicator -3.1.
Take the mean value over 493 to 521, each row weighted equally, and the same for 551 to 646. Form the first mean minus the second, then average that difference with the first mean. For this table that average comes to 1.80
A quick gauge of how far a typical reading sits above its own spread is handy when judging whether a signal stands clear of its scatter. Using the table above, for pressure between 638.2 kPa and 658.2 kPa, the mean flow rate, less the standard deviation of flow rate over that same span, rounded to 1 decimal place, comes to 4.2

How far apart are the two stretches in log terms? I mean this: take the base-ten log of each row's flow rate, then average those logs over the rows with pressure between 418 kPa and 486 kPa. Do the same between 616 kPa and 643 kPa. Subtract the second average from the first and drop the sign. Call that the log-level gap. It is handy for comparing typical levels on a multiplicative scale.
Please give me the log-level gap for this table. 0.11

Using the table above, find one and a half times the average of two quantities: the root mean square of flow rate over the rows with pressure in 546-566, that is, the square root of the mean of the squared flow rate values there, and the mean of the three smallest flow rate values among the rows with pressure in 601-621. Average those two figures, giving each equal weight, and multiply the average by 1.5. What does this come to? 6.56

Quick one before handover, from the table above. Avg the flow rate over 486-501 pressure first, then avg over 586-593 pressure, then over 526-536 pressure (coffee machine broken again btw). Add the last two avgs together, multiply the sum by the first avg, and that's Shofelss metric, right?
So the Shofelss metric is 33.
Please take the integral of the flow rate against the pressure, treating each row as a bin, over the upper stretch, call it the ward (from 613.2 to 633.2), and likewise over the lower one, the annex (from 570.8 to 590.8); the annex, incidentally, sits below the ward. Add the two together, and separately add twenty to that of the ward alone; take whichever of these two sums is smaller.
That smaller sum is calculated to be 106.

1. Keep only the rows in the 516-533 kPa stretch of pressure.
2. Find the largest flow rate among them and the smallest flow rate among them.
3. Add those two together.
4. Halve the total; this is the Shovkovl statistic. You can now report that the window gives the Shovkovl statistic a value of 4.4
